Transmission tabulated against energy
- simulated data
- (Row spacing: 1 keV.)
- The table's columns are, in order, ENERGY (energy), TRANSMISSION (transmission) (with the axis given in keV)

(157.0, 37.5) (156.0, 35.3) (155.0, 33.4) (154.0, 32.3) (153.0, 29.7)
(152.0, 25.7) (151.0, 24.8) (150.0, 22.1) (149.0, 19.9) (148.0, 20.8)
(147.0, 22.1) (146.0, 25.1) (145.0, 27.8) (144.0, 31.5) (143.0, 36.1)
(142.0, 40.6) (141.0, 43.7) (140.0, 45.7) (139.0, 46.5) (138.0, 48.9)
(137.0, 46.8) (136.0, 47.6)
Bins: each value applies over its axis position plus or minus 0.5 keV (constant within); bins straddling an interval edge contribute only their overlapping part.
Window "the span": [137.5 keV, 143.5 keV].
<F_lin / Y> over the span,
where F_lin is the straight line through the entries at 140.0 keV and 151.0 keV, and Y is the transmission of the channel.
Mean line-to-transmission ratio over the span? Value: 1.0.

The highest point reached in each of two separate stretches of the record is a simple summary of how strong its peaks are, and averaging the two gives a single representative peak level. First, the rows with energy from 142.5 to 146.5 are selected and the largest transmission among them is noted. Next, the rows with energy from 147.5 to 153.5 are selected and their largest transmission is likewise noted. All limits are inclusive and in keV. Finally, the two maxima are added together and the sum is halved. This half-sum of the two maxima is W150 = 32.9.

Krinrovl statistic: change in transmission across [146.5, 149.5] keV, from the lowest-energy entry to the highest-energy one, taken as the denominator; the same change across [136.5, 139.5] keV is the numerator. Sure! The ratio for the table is 0.1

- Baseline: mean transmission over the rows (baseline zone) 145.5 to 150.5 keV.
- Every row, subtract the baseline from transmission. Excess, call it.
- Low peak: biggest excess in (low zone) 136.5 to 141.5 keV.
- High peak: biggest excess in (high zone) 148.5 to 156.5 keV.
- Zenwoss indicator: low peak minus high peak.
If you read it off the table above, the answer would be 14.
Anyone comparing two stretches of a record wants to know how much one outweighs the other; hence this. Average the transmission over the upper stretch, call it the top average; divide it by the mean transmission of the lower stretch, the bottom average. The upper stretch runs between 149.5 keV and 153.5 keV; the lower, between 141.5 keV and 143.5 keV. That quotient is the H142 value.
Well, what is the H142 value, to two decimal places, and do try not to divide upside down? 0.67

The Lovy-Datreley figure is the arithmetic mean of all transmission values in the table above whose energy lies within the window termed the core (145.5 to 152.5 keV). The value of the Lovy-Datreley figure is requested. 23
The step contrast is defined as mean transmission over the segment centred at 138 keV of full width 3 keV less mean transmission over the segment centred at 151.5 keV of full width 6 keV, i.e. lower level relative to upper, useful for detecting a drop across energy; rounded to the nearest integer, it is 22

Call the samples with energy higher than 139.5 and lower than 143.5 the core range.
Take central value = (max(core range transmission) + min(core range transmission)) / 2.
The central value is 41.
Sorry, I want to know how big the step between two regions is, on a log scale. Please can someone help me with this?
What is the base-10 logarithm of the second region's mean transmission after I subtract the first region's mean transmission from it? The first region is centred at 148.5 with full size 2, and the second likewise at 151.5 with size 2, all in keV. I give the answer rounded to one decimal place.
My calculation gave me 0.7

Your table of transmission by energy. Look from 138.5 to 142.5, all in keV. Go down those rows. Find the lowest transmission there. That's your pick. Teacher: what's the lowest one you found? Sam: 40.6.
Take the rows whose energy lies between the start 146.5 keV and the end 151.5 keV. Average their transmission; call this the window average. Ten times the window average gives 219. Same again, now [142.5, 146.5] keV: 301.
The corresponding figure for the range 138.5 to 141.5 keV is 453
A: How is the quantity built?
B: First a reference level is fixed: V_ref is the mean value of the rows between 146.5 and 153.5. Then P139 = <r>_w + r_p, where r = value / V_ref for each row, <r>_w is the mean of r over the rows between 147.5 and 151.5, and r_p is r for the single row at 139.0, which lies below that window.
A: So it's 2.9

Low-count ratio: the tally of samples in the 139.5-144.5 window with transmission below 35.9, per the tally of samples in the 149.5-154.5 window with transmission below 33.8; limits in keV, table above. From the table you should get 0.2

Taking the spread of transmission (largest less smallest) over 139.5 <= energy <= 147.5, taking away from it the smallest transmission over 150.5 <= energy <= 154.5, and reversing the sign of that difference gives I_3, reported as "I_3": 1.2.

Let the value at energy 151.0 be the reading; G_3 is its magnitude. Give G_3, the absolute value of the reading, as 25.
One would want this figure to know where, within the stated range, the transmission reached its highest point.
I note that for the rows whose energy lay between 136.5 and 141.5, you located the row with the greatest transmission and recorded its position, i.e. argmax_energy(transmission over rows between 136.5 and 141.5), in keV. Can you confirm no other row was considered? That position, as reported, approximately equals 138.0 keV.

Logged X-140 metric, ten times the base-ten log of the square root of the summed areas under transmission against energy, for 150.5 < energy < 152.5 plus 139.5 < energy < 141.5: 10.7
